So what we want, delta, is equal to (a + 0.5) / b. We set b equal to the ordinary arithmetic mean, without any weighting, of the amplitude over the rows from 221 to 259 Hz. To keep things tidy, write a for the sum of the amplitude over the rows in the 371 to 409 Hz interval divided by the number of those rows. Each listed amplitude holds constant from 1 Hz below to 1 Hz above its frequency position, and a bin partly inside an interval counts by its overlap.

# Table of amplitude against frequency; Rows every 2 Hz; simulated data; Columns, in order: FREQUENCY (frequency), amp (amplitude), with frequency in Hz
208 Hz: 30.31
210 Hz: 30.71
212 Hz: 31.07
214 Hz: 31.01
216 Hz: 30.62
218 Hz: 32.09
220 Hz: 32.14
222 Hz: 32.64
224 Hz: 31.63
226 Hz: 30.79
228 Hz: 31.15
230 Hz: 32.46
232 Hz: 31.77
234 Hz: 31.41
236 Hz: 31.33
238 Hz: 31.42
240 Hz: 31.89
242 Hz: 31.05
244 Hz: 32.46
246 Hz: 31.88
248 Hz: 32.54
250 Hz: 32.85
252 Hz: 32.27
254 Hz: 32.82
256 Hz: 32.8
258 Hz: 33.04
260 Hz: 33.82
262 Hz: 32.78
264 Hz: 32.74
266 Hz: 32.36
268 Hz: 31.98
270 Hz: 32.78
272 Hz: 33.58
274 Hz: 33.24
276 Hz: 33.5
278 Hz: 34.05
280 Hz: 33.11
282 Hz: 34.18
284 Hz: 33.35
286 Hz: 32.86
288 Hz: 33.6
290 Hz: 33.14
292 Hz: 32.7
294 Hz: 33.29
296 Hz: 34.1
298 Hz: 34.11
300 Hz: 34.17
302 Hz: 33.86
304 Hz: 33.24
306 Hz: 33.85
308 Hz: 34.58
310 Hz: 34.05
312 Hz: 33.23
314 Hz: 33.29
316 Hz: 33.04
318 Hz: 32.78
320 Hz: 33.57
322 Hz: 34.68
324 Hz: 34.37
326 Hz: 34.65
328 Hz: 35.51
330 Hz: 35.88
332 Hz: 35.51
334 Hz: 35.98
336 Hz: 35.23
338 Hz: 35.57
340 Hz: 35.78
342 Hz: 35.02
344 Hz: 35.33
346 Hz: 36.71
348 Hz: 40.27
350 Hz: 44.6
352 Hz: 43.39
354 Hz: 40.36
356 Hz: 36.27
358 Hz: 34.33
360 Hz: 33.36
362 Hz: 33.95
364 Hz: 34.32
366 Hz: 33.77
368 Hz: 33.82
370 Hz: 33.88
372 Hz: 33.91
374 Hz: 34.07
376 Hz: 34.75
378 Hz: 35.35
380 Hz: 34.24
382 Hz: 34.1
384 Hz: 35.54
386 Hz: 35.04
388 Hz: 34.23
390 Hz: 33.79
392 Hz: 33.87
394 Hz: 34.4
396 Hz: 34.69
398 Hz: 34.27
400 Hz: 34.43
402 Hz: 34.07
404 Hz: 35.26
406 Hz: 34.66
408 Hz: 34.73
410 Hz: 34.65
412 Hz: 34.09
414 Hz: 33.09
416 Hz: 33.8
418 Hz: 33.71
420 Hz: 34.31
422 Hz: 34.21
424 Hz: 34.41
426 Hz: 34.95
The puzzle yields 1.093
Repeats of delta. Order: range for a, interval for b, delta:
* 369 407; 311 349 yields 0.996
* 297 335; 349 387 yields 0.972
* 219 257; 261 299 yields 0.977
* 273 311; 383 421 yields 0.994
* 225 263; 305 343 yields 0.944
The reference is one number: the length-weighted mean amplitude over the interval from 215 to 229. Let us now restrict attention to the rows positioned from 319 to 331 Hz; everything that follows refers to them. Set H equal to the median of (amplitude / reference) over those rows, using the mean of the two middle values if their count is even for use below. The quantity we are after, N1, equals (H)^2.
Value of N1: 1.20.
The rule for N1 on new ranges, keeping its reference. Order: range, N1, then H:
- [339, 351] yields 1.32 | 1.15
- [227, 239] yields 0.99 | 0.99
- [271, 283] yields 1.13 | 1.06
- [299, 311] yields 1.16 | 1.08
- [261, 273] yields 1.08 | 1.04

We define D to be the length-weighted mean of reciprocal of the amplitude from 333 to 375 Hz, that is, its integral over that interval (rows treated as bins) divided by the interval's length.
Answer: 0.0278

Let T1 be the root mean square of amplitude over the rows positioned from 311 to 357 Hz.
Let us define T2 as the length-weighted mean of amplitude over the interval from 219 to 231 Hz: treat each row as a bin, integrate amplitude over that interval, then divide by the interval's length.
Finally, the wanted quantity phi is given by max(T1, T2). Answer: 36.3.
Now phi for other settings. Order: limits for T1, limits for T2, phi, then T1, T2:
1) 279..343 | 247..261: 34.1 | 34.1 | 32.9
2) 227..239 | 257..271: 32.8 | 31.6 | 32.8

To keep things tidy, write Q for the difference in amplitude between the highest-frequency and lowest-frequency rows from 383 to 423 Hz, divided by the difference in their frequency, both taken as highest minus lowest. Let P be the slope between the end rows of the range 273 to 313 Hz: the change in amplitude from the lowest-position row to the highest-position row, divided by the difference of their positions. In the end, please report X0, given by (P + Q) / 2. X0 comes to -0.018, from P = 0.000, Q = -0.035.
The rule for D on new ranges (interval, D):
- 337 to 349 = 0.0275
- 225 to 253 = 0.0315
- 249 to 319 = 0.0300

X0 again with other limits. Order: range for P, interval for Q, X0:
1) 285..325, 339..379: 0.014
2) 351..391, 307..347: -0.098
